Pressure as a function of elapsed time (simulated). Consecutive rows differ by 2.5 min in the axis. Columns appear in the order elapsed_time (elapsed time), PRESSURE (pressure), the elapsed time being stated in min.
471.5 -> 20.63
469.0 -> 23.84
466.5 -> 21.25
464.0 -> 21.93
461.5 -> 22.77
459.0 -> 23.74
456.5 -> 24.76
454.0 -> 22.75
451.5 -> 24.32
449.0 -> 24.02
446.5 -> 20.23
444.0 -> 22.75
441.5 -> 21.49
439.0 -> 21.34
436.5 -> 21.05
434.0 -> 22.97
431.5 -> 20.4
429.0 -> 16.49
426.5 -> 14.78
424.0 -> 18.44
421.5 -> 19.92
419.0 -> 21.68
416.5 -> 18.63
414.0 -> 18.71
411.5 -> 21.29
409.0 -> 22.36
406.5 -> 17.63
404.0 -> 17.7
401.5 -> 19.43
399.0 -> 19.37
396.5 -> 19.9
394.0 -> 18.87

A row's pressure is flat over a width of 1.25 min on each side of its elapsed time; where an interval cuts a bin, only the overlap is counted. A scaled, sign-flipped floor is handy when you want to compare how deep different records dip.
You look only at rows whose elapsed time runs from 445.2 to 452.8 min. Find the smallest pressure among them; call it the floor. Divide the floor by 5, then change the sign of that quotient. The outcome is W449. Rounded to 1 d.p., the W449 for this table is -4.0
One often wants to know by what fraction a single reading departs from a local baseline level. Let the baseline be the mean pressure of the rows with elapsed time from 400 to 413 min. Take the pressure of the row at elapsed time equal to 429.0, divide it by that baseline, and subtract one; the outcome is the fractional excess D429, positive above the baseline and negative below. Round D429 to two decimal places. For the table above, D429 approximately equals -0.16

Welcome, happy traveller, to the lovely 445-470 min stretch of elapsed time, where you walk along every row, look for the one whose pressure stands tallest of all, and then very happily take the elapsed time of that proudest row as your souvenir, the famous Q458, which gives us 456.5 min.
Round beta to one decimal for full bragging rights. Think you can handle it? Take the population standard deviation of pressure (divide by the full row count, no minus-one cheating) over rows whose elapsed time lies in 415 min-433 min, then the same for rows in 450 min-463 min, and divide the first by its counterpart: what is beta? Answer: 2.7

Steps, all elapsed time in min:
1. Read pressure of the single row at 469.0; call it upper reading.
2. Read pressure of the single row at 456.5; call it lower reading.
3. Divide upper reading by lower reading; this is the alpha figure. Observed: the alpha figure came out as 0.96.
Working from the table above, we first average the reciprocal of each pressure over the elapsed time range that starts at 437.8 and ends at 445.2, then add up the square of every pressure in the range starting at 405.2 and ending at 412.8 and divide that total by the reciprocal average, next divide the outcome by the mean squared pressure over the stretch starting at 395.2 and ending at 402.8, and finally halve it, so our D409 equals 36.1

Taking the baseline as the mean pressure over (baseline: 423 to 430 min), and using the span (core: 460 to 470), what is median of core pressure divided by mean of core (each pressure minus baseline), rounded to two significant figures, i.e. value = 3.8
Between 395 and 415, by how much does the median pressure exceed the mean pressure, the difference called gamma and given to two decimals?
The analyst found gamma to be -0.15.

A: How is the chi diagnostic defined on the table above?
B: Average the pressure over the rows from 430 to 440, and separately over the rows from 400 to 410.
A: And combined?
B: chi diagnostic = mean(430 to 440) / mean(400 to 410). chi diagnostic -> 1.11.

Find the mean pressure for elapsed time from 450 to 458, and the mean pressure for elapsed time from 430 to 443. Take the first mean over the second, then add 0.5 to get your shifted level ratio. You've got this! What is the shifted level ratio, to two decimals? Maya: 1.62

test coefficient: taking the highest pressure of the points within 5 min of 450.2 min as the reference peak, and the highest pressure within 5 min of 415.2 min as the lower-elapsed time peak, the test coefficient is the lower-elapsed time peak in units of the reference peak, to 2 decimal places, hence 0.89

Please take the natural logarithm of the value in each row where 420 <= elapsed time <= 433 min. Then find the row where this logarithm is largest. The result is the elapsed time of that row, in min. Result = 431.5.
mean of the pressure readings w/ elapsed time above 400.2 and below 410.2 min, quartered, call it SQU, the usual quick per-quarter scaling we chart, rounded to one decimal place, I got 4.8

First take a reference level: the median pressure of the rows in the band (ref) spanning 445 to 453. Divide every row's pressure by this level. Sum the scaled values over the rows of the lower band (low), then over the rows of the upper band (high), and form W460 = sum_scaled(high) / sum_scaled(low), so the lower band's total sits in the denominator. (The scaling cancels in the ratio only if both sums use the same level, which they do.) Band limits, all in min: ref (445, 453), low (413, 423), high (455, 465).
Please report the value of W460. 1.18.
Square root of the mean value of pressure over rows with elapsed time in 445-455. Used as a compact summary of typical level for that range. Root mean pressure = 4.78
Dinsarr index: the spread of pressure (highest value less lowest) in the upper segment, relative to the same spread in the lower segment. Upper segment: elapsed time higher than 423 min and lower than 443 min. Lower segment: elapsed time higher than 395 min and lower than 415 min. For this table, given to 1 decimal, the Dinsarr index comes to 1.7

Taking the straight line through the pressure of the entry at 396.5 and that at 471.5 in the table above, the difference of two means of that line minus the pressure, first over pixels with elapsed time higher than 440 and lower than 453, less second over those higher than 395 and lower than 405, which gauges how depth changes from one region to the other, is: -3.0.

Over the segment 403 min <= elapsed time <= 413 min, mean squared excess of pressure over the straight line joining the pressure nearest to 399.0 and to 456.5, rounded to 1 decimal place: 3.8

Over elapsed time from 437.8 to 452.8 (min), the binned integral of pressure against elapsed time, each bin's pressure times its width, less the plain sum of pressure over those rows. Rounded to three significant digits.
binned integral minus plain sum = 201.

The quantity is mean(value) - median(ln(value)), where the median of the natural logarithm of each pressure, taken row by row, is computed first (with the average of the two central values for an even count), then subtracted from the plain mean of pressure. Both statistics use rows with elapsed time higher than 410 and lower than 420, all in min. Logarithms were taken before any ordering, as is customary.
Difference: 17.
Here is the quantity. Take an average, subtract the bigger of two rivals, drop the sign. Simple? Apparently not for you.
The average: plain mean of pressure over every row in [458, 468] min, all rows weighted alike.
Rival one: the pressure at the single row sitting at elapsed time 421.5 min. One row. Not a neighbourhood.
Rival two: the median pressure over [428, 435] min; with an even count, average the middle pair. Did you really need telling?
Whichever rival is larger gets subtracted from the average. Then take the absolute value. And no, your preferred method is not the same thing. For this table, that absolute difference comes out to 2.0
